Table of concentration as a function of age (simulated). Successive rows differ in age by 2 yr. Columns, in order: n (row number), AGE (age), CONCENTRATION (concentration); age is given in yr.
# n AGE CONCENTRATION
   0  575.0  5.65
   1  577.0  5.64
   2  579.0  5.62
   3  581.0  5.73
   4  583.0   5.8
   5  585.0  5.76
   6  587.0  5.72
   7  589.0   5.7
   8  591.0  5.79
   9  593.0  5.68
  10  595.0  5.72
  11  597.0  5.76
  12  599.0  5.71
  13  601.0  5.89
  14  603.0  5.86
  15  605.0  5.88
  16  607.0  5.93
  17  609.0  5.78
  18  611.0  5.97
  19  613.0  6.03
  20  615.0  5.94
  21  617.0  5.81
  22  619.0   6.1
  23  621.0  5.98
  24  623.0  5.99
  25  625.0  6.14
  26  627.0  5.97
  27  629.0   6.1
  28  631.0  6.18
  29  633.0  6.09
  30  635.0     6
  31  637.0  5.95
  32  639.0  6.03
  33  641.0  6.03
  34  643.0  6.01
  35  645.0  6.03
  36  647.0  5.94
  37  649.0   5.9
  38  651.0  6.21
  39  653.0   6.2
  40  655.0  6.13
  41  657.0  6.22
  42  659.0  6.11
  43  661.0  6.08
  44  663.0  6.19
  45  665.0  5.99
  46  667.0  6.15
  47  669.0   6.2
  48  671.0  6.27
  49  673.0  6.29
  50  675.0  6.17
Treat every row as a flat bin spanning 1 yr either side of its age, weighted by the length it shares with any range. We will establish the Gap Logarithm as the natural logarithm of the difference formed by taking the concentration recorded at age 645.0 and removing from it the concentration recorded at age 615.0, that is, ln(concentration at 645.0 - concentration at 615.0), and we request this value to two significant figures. -2.4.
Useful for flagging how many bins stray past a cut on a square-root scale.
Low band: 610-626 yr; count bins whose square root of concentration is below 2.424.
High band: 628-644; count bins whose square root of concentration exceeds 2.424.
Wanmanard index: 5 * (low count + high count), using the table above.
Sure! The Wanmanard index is 45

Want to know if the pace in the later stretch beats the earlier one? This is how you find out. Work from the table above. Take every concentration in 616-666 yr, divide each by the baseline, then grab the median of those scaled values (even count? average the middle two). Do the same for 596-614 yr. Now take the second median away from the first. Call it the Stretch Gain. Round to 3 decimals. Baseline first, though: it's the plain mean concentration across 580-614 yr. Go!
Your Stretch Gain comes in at 0.026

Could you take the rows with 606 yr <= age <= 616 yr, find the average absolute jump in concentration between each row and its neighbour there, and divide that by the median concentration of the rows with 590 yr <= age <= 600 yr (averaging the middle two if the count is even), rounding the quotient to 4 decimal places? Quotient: 0.0214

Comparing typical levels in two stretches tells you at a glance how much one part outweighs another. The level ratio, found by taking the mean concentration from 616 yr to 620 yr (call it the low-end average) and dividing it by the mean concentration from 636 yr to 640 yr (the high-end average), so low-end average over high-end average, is 0.994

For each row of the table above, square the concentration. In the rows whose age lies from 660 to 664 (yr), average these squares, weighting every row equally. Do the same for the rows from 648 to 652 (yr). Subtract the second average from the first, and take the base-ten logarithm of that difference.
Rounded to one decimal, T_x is 0.0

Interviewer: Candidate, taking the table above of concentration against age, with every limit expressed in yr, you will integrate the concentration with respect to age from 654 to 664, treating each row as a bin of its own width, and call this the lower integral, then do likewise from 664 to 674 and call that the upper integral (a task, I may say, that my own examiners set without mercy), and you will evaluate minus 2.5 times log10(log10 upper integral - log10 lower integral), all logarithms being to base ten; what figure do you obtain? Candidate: 6.6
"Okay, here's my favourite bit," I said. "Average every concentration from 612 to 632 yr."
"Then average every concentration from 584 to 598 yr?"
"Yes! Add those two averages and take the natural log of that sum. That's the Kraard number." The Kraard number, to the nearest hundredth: 2.46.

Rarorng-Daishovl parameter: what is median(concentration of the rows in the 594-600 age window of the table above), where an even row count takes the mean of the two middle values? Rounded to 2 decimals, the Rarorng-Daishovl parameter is 5.72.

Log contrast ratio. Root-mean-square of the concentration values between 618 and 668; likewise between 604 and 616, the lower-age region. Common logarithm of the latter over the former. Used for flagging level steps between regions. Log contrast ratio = -0.011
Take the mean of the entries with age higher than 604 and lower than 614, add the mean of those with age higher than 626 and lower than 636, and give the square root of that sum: 3.46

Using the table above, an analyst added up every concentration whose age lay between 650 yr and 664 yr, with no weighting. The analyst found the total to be 43.1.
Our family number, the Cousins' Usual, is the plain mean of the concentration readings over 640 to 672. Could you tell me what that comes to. 6.10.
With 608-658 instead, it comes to 6.03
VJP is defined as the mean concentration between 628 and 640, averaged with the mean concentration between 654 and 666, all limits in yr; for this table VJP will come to 6.09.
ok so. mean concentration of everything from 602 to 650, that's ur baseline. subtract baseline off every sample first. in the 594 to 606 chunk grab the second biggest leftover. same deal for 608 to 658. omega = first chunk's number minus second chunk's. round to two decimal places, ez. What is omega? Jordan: -0.33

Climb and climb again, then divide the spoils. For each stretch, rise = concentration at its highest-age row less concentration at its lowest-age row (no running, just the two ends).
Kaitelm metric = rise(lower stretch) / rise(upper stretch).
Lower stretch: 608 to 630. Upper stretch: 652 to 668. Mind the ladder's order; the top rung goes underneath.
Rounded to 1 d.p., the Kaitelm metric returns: -6.4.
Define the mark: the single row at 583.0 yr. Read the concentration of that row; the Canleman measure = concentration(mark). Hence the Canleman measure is 5.8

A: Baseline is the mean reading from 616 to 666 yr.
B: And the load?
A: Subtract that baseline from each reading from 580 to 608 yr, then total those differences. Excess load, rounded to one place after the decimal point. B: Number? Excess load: -3.8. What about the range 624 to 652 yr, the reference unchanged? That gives -0.2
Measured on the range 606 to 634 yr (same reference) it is -0.8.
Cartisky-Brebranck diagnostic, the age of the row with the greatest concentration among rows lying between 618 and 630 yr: 625.0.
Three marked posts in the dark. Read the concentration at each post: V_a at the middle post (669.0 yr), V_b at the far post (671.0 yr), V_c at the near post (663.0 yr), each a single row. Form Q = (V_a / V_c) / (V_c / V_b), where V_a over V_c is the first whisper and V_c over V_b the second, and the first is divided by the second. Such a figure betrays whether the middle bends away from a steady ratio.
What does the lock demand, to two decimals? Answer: 1.01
